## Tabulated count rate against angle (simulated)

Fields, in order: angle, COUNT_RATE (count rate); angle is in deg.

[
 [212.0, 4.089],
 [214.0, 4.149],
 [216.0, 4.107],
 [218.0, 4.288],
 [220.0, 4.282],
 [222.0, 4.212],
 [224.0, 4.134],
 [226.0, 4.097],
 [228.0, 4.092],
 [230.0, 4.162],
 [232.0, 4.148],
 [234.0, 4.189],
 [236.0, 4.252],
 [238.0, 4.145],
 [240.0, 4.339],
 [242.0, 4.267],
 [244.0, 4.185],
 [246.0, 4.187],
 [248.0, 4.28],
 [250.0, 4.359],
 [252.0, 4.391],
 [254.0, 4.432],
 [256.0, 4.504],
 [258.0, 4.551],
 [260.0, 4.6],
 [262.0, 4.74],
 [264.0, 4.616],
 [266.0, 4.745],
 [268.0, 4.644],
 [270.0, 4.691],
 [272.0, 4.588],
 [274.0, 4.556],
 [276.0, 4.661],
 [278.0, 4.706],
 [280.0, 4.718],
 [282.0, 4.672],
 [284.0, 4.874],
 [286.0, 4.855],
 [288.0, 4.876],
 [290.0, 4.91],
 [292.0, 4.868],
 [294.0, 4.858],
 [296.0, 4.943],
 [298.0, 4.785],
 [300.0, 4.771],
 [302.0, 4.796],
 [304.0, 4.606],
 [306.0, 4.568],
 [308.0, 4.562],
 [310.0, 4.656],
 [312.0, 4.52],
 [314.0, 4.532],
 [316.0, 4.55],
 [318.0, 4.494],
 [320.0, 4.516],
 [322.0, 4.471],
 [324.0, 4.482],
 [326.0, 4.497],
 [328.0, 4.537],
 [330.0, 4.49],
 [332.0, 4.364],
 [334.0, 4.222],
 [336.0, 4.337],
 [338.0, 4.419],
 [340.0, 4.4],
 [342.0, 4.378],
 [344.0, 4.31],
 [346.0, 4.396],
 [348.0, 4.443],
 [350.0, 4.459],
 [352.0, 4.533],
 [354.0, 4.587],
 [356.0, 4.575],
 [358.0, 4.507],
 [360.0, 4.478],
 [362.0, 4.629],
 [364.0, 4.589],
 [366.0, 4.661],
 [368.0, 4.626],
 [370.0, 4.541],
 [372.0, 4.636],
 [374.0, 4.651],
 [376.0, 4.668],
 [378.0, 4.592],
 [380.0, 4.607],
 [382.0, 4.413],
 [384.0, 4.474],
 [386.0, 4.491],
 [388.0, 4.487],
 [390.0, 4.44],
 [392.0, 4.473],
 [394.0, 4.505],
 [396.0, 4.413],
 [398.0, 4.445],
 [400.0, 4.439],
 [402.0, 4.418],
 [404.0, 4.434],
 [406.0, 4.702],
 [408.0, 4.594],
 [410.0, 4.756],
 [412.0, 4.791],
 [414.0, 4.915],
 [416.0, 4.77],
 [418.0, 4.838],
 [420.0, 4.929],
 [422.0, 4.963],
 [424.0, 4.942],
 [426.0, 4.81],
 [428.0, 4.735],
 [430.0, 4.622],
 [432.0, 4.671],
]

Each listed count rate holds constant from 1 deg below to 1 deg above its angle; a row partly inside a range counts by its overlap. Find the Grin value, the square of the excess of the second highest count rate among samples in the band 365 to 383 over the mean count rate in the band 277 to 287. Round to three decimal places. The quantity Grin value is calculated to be 0.011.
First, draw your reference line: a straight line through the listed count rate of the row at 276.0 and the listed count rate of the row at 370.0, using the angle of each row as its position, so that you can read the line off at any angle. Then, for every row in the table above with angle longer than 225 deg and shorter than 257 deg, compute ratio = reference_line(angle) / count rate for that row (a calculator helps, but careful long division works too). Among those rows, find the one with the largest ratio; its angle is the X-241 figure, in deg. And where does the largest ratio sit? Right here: 228.0 deg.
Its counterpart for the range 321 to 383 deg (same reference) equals 334.0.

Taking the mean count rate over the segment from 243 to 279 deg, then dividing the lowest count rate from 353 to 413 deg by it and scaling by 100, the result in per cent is 98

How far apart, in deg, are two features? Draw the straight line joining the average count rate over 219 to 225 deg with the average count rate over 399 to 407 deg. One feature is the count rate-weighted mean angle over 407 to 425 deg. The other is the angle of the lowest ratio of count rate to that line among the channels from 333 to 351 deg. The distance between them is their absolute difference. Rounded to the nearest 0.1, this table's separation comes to 82.1 deg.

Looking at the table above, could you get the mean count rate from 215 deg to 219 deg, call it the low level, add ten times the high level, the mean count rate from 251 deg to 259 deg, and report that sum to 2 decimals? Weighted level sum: 48.89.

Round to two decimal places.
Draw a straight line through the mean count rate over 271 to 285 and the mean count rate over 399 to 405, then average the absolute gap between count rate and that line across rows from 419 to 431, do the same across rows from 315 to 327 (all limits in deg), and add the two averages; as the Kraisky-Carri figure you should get 0.54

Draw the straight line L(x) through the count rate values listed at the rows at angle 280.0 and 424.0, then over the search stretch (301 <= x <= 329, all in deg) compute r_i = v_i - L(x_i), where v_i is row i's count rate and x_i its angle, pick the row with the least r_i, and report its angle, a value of 322.0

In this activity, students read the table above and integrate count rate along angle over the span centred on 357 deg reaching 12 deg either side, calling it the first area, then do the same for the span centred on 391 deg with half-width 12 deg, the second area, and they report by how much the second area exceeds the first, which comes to -2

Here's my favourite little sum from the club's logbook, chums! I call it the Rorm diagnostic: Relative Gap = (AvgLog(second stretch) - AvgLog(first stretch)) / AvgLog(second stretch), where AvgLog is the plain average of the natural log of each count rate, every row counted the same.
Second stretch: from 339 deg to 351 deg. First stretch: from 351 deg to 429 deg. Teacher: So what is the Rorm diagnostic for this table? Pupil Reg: -0.032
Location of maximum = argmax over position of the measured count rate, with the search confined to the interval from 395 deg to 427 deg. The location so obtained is 422.0 deg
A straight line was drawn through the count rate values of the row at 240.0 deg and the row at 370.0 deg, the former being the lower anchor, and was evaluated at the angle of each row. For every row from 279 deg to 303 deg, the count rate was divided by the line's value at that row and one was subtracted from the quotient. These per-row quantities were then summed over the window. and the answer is 1.1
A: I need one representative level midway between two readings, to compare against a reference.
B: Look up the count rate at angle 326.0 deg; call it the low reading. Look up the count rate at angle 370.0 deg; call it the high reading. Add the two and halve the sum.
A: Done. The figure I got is 4.52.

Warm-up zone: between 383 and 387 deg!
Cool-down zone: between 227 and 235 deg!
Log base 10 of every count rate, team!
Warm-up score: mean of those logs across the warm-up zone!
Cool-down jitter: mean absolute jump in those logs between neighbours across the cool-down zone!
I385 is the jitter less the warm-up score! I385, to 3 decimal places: -0.647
